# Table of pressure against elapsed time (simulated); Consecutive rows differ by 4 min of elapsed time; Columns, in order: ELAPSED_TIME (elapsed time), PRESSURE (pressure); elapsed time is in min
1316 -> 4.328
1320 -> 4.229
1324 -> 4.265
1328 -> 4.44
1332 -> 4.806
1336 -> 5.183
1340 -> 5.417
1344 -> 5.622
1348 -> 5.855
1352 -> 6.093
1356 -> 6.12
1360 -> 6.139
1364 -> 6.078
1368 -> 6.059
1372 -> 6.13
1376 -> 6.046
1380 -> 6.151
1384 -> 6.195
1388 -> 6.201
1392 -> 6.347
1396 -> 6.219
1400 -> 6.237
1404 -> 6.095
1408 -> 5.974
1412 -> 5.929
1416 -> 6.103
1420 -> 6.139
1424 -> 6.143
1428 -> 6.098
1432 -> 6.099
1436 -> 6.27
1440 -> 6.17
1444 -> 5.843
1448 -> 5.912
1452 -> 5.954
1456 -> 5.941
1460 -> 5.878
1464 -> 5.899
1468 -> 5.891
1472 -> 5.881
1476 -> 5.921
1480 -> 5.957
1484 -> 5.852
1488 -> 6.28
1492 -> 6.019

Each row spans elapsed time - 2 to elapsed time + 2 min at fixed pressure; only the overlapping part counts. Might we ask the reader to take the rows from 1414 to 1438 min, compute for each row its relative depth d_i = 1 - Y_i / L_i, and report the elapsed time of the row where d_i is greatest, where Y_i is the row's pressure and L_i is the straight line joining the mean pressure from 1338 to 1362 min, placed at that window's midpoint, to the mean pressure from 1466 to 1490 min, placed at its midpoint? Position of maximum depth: 1432 min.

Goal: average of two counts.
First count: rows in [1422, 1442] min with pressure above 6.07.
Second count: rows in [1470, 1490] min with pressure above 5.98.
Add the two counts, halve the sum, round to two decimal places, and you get 3.00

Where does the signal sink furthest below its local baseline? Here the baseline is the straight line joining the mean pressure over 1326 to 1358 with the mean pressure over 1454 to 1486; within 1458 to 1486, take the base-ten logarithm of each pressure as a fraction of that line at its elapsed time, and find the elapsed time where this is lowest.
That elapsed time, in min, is 1484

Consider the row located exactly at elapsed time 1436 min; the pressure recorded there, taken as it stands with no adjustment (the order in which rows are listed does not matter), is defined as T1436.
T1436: 6.27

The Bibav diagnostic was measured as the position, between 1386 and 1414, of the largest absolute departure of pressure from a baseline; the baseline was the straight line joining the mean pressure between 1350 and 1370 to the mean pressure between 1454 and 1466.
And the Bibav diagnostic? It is 1392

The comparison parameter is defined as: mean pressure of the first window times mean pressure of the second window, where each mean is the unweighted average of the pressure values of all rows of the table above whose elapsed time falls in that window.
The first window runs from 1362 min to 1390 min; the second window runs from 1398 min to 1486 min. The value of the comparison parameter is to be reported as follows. 36.8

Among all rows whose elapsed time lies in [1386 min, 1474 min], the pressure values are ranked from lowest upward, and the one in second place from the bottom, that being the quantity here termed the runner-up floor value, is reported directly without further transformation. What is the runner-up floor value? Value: 5.878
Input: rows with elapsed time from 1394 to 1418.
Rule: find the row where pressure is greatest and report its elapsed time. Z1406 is 1400 min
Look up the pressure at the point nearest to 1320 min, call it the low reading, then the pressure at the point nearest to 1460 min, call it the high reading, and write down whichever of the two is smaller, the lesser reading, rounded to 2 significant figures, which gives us 4.2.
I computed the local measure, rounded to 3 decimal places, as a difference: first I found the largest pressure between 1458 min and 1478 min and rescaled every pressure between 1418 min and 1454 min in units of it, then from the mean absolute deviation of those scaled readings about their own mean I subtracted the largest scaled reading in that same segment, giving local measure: -1.040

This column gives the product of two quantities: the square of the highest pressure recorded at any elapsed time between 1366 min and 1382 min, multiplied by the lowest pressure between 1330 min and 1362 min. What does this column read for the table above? 182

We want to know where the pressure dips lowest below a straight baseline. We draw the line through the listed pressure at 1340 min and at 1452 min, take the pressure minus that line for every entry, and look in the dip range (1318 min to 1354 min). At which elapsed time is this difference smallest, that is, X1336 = 1320 min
